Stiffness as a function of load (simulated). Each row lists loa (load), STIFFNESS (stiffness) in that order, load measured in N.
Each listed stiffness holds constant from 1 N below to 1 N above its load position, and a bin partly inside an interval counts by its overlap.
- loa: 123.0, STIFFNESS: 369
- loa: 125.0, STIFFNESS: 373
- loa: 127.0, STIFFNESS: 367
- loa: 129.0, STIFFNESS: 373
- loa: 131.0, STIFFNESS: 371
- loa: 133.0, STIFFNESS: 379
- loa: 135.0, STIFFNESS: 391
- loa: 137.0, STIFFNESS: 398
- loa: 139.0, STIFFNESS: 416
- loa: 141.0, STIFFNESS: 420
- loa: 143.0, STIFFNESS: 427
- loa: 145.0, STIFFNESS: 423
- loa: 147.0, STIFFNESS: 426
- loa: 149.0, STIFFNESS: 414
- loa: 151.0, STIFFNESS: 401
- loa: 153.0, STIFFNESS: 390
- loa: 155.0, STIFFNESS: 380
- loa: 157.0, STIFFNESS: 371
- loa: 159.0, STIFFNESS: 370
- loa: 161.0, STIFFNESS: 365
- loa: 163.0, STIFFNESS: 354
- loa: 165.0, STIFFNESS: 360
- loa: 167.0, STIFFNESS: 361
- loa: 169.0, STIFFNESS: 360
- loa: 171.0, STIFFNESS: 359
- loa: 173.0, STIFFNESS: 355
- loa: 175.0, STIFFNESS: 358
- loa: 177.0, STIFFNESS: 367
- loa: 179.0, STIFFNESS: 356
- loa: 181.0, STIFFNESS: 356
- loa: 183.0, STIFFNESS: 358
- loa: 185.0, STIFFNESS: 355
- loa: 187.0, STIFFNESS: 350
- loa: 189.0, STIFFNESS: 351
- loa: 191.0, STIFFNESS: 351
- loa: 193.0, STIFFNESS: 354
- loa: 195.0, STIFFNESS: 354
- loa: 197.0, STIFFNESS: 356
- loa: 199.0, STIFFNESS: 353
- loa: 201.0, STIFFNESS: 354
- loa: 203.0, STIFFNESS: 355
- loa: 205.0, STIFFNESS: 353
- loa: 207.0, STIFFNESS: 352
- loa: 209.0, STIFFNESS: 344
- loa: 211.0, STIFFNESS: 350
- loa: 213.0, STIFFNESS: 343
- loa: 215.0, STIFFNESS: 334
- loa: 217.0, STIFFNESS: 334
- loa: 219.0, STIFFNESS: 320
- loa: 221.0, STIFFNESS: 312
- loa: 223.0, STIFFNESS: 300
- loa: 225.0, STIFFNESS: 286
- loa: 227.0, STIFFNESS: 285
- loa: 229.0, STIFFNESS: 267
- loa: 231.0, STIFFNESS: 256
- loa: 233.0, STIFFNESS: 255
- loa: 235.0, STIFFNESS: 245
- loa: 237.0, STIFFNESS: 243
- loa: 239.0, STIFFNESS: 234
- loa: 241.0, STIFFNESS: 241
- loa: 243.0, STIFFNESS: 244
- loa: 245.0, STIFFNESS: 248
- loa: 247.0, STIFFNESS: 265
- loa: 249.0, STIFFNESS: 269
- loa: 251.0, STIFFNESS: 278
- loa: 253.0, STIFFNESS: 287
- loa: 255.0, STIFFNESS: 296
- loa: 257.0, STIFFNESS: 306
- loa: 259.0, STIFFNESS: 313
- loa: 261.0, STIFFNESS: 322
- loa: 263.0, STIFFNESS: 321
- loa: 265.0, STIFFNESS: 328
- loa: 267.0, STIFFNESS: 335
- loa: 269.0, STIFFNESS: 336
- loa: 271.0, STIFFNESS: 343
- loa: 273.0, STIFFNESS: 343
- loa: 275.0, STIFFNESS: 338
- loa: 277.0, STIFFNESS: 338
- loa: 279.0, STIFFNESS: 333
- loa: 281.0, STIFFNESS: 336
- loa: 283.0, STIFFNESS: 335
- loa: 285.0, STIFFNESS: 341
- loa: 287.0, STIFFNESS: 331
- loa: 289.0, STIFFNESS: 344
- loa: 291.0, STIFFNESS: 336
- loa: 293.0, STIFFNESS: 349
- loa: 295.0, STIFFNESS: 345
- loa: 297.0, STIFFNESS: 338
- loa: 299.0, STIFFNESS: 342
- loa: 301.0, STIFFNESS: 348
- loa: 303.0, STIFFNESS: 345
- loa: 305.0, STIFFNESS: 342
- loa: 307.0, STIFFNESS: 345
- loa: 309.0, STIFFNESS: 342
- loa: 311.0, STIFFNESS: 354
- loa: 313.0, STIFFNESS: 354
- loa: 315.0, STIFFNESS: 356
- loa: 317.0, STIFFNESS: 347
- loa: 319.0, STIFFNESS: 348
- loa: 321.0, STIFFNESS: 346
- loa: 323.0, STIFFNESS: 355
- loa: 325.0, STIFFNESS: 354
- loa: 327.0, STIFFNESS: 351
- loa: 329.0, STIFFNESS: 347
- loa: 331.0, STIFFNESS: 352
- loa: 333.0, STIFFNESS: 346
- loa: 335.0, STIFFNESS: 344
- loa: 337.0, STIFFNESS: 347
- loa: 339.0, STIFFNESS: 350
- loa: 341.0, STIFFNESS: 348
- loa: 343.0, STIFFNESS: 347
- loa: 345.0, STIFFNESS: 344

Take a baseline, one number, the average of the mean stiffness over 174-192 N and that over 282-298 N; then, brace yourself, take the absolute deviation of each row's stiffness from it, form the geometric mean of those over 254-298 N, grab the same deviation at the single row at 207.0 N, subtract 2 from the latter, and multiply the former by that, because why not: 24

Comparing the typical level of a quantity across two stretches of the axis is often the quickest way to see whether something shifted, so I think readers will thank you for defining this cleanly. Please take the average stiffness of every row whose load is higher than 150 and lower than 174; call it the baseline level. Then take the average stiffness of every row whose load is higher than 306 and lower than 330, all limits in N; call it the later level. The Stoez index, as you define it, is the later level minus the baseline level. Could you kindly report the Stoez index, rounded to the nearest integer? -19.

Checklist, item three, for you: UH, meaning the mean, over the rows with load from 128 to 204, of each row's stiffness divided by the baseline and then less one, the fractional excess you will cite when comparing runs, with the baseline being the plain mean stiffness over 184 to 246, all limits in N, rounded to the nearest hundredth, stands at 0.20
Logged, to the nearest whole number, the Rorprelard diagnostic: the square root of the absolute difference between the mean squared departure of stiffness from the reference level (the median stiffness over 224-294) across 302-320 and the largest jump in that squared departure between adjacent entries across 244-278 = 26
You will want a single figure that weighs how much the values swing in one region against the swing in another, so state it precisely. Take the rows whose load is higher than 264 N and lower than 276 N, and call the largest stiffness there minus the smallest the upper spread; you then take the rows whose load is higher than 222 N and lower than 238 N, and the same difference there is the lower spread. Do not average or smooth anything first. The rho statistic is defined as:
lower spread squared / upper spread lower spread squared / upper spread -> 217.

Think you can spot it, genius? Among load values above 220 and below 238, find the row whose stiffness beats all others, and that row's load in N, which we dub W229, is 221.0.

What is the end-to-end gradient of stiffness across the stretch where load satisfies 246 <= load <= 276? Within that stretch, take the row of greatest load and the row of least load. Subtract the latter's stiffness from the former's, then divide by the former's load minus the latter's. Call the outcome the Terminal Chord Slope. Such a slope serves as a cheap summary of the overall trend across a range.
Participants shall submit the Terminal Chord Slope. 2.6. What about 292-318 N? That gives -0.1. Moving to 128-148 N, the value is 2.9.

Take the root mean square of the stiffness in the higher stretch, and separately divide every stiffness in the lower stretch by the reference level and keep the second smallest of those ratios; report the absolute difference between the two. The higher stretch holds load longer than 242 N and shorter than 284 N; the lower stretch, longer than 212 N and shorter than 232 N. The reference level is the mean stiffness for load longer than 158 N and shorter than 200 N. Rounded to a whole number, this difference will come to 311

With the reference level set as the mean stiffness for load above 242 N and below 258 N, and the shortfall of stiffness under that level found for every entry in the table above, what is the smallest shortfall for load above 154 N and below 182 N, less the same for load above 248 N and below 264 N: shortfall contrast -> -58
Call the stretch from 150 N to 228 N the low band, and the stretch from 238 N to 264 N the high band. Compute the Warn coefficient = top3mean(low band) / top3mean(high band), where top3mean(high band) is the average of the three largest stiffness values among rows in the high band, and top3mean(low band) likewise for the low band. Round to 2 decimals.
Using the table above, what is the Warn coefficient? 1.22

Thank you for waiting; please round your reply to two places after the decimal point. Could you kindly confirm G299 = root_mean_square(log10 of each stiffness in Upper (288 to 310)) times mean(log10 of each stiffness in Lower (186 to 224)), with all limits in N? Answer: 6.43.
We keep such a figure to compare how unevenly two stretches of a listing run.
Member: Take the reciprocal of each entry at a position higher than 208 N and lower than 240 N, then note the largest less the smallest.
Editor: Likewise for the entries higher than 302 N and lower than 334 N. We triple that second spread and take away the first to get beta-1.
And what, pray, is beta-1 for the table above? -0.0011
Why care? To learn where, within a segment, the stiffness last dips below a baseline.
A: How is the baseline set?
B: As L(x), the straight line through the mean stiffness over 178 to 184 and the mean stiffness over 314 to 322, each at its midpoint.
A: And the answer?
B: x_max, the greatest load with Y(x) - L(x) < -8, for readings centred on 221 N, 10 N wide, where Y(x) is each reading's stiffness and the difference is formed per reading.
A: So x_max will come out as 225.0 N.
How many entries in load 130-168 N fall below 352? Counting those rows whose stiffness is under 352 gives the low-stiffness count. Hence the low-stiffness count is 0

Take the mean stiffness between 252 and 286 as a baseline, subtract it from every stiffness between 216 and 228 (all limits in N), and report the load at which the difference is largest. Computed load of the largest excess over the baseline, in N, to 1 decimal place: 217.0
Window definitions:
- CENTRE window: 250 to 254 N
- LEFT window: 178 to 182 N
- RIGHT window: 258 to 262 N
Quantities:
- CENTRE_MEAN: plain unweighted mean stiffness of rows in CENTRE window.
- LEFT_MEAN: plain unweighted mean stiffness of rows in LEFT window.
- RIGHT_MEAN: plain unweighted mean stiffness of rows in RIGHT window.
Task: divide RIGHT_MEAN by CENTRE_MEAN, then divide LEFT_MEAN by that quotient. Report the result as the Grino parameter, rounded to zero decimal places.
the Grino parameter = 317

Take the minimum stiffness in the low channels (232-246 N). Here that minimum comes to 234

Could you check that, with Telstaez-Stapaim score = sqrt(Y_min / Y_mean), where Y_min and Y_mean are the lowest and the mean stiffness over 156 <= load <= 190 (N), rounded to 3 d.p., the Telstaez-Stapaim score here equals 0.987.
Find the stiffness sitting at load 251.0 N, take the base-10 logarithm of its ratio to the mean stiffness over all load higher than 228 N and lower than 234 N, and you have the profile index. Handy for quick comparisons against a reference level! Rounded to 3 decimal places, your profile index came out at 0.030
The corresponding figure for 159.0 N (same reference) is 0.154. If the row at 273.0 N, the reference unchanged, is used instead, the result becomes 0.121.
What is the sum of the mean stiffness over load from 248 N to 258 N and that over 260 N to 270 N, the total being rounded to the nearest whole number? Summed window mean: 616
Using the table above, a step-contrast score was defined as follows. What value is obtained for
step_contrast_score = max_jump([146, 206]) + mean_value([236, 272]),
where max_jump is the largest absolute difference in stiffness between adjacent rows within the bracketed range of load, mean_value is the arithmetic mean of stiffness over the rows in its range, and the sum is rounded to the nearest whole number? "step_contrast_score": 302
